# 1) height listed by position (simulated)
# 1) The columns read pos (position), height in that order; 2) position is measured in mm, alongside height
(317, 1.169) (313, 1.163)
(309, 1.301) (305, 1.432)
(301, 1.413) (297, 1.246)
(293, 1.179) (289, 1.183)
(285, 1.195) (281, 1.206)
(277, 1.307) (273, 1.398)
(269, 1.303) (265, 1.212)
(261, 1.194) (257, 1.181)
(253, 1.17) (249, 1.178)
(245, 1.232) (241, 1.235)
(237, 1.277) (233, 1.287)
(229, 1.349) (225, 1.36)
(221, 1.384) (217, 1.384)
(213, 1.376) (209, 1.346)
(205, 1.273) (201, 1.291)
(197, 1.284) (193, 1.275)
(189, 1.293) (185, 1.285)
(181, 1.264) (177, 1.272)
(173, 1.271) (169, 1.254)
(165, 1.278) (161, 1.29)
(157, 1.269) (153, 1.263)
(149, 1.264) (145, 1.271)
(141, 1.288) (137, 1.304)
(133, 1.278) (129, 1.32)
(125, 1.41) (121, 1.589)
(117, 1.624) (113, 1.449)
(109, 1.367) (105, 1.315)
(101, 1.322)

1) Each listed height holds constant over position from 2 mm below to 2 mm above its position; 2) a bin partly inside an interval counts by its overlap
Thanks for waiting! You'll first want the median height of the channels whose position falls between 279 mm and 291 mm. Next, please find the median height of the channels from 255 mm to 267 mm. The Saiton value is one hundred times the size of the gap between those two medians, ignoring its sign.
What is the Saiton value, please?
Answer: 0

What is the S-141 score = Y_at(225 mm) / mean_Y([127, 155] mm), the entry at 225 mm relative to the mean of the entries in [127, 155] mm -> 1.06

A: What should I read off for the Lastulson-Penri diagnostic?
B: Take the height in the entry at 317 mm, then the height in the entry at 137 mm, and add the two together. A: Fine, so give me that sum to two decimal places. 2.47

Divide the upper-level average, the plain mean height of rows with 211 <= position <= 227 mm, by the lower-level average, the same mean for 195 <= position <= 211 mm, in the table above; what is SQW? 1.06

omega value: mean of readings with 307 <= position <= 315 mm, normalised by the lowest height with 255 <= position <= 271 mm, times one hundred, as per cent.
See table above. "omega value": 104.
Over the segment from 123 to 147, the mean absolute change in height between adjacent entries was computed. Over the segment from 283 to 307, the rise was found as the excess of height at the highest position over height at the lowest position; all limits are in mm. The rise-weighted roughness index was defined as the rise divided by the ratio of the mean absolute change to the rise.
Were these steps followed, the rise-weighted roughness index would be 1.5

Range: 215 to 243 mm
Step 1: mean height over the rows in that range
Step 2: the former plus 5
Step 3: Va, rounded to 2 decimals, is 6.33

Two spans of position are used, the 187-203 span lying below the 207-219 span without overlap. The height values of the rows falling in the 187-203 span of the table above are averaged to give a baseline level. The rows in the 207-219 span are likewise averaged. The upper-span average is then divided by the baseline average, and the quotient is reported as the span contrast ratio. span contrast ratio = 1.06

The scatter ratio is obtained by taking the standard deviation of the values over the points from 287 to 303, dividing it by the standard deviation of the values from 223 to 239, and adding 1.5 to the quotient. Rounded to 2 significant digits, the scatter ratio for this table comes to 4.1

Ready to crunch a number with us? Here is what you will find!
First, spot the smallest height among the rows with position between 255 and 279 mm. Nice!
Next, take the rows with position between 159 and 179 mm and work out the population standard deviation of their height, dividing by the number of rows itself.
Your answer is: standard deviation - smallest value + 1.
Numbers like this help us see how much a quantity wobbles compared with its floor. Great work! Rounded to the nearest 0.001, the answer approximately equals -0.169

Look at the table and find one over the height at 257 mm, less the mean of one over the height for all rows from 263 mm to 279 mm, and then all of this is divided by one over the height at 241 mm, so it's 0.10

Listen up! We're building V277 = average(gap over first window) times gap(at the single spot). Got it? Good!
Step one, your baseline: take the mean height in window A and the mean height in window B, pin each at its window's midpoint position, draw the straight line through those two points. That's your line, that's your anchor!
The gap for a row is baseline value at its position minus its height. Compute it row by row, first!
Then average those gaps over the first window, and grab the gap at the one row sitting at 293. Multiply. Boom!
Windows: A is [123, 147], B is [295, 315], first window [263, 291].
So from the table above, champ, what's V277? 0.0071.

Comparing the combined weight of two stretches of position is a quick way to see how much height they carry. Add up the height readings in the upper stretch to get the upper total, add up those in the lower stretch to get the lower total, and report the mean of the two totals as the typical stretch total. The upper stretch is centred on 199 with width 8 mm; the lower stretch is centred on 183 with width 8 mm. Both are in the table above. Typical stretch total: 2.56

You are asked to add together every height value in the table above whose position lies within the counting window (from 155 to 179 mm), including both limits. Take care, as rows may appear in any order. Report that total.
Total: 7.6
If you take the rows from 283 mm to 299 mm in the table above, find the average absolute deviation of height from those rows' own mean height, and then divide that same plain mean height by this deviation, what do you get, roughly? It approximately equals 53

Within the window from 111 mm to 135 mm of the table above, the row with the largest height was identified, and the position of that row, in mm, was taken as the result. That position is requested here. 117 mm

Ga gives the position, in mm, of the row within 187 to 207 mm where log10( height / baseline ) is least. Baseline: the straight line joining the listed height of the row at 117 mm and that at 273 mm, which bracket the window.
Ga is 193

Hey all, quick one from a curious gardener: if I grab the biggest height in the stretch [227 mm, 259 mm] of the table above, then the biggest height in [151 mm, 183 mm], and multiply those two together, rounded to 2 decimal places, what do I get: 1.74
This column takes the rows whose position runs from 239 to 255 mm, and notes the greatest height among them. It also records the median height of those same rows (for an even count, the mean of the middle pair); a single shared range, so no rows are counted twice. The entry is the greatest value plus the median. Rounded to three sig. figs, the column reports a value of 2.44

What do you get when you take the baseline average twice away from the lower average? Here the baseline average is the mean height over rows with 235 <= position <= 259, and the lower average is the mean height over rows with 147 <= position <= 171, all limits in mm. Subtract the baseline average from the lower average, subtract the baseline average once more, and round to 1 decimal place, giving -1.2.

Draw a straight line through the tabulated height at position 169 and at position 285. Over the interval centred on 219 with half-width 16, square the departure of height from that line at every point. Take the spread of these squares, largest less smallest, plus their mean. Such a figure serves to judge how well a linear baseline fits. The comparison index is 0.038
